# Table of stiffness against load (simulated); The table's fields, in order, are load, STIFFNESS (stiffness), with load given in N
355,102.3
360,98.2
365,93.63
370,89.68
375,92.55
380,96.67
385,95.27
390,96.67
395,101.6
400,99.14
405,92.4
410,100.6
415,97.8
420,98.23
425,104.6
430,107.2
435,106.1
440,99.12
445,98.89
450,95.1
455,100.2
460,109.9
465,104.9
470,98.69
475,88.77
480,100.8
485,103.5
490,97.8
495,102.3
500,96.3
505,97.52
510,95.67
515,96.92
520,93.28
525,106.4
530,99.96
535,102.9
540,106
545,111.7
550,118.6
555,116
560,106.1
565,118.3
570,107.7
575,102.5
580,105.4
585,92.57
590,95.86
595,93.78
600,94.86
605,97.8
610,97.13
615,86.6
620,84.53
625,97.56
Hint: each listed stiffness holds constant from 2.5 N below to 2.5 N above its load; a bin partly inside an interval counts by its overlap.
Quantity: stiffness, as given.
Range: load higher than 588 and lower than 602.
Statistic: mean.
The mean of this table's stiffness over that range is 95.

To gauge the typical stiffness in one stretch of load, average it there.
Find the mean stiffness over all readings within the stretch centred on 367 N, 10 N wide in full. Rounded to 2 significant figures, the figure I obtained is 92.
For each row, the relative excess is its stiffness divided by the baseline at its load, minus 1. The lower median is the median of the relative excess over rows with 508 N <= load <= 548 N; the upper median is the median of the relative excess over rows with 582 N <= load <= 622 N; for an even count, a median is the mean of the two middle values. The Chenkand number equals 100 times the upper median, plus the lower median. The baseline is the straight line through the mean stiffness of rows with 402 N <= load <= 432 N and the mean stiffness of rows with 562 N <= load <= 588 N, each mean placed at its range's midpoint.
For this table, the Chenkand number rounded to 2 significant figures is -11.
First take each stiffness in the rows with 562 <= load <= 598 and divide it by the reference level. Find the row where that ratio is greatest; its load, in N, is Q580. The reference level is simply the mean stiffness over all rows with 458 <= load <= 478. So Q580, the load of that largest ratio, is 565 N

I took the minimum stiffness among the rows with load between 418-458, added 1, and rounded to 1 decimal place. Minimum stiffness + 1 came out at 96.1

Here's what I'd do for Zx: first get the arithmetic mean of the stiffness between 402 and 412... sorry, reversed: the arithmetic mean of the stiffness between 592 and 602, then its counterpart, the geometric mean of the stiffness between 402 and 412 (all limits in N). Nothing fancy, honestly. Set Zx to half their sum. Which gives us 95.4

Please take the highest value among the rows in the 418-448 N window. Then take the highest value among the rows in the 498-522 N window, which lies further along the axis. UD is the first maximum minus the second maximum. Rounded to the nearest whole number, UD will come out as 10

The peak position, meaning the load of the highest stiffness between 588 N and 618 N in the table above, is 605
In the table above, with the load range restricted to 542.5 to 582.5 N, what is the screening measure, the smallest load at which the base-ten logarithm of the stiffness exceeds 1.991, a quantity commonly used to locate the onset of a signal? 545 N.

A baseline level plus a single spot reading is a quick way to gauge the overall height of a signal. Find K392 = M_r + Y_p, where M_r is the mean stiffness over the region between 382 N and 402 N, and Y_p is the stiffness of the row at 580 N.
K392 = 204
